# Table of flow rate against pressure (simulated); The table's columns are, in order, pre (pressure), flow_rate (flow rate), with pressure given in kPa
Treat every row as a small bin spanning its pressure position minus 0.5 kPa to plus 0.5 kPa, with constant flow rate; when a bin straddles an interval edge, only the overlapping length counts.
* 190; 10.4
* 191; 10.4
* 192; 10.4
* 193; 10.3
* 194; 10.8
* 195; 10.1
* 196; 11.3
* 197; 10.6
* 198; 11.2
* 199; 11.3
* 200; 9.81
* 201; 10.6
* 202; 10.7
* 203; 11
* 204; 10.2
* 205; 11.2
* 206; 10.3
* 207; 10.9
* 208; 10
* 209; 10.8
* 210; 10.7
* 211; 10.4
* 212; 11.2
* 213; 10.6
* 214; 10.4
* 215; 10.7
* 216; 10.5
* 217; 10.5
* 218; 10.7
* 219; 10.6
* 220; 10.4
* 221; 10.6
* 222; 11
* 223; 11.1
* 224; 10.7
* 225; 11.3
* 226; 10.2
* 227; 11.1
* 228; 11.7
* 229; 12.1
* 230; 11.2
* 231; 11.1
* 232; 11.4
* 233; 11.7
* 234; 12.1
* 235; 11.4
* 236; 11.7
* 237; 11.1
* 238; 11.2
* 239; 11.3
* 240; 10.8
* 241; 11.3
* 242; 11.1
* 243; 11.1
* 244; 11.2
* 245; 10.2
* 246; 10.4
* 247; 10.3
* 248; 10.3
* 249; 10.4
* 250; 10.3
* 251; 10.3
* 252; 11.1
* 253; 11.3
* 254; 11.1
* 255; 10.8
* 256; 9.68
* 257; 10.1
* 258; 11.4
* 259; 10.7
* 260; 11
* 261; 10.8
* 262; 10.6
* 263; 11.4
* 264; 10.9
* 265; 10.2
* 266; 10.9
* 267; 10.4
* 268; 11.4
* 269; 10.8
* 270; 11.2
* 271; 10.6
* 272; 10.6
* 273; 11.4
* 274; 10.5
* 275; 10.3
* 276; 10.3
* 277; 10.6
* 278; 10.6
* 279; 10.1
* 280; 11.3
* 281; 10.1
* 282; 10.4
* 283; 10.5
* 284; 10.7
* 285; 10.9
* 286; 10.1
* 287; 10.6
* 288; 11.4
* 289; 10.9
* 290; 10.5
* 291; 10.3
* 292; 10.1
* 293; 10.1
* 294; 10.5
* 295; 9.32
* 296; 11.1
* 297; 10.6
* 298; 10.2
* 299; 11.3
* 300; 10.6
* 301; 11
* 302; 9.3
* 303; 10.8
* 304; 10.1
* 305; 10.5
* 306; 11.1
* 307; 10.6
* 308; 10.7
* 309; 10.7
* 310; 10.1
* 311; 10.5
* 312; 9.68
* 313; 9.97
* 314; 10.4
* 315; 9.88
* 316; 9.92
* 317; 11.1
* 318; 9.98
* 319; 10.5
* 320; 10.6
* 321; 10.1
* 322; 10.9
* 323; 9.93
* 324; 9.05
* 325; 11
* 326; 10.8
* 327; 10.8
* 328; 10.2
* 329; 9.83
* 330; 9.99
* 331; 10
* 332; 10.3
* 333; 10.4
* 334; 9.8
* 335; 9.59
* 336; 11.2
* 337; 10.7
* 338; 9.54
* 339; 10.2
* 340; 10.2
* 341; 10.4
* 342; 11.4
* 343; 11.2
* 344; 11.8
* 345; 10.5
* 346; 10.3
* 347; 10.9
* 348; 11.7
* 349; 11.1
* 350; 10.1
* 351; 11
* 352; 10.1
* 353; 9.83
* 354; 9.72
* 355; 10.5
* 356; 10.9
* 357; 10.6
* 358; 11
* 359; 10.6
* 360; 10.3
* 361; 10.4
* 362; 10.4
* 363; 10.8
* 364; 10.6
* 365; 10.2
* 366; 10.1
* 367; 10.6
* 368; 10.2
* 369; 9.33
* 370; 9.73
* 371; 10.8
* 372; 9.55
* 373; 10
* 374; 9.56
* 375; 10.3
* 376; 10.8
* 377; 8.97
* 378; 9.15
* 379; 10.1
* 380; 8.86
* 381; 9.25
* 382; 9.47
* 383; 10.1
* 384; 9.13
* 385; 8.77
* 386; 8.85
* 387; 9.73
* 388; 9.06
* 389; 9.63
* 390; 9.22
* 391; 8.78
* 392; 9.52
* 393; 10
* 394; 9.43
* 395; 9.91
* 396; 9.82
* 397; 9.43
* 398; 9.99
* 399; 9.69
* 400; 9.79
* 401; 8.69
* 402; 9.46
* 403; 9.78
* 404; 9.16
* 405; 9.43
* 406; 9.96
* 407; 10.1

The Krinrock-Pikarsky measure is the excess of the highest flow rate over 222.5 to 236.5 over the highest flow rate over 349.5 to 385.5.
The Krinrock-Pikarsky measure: 1.1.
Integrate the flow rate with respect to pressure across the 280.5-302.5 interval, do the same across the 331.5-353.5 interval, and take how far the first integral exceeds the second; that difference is -2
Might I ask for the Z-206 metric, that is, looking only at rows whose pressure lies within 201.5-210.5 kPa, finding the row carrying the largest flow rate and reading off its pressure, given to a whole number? 205 kPa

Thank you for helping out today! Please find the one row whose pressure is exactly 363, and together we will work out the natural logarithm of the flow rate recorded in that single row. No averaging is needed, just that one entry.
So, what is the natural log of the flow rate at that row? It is 2.38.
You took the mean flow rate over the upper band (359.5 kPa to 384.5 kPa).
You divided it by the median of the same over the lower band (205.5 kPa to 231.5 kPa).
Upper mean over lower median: 0.93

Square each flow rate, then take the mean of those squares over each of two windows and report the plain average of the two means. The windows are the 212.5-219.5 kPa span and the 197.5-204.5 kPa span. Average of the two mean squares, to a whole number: 113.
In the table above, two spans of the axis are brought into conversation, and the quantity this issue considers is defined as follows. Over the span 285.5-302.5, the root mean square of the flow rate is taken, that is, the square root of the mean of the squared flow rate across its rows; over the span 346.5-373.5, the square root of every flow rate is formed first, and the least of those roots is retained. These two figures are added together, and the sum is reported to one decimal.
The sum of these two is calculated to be 13.5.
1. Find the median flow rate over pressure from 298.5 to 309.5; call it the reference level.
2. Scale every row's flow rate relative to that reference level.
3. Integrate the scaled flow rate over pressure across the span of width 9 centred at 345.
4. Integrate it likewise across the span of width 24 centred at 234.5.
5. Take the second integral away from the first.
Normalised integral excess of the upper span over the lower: -16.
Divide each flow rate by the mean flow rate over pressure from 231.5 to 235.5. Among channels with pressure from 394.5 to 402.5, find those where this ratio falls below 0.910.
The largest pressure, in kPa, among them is 402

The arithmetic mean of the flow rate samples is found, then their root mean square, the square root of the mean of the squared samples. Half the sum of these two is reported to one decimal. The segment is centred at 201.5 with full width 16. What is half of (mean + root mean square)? 10.7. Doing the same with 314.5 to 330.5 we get 10.3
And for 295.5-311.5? 10.6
